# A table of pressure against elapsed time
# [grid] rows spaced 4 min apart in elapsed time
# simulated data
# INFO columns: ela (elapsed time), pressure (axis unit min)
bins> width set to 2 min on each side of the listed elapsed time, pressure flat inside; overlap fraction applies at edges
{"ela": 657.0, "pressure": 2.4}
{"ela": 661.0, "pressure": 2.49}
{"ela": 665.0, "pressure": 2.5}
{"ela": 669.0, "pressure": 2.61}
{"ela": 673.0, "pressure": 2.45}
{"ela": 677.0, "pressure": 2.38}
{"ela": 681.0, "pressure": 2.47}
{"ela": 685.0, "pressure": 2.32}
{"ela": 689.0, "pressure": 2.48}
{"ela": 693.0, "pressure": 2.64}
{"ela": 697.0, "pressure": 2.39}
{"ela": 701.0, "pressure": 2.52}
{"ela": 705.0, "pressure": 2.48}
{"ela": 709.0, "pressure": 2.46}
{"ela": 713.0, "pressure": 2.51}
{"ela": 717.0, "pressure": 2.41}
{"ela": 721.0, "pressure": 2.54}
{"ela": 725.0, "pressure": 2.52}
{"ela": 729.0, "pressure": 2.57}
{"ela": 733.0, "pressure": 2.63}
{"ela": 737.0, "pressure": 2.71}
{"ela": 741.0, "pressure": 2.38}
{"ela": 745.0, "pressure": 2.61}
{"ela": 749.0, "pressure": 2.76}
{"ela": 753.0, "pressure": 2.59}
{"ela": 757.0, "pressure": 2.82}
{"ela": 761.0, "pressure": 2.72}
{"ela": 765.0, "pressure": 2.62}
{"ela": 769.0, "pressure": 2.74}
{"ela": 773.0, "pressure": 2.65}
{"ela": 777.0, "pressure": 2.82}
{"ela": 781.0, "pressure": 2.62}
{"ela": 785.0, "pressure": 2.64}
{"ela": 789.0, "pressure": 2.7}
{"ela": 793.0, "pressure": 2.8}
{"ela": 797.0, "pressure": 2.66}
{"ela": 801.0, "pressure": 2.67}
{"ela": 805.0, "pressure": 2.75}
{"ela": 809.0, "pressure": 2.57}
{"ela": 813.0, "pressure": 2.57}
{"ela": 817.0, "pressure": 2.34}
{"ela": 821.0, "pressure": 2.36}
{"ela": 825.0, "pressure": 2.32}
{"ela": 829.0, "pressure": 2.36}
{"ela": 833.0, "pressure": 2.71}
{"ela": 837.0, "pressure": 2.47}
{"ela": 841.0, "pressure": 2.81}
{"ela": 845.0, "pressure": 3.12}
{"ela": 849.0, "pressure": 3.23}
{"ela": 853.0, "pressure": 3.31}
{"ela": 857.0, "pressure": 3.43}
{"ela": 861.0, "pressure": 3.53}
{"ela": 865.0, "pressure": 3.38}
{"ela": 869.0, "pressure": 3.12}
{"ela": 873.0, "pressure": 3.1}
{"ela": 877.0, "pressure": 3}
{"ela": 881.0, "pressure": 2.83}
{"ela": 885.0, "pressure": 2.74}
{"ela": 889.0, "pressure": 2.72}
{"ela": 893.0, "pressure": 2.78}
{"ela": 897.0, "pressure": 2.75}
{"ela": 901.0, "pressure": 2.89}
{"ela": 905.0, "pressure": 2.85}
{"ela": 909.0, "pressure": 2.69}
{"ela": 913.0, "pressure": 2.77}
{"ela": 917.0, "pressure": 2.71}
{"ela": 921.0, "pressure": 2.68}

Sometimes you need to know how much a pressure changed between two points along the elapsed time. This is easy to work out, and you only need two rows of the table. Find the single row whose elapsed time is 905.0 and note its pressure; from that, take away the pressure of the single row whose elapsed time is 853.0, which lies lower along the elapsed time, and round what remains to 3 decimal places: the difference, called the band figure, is -0.460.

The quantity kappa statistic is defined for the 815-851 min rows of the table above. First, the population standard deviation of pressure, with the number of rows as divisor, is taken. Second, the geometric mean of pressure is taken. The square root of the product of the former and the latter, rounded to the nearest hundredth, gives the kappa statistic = 0.93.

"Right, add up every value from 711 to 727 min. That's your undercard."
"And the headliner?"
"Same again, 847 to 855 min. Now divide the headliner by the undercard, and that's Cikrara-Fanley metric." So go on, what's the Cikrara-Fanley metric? 0.7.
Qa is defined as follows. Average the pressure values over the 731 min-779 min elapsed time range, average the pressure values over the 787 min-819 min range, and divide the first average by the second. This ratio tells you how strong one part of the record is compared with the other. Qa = 1.01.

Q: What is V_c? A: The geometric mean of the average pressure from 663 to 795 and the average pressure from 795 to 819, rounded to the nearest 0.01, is 2.59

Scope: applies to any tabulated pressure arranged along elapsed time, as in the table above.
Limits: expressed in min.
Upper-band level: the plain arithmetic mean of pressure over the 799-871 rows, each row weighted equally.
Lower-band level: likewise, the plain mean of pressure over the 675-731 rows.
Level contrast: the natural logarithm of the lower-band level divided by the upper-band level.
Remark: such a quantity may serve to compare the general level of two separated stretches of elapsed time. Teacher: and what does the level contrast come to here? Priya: -0.14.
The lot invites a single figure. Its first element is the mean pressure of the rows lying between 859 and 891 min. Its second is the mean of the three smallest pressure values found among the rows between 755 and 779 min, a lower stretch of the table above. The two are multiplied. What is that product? 8.1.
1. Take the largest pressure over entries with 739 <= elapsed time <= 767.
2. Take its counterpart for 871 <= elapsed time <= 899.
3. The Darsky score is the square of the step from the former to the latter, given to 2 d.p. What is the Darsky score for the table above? 0.08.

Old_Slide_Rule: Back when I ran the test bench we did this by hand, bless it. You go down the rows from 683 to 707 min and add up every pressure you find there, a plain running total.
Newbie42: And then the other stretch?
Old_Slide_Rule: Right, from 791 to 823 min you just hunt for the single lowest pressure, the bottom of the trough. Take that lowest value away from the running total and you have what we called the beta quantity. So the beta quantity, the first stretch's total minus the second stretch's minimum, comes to 12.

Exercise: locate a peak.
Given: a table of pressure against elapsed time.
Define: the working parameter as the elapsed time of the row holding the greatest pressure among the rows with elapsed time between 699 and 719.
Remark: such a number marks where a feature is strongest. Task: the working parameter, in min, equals 701.0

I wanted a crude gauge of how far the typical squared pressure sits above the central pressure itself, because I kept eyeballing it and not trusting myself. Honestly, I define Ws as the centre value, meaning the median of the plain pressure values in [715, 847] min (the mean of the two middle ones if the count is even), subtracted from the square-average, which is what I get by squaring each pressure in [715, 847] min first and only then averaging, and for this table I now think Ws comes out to 4.3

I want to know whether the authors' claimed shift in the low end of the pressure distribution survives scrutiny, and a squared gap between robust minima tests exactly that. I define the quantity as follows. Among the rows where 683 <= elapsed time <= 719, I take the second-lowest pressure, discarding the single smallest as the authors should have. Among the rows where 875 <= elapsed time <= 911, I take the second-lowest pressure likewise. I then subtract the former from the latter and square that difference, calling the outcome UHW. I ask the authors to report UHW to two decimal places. 0.11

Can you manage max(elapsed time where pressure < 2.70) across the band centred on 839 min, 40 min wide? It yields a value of 837.0 min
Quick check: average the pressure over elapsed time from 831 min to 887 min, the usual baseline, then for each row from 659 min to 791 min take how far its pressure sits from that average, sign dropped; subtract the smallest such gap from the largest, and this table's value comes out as 0.50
